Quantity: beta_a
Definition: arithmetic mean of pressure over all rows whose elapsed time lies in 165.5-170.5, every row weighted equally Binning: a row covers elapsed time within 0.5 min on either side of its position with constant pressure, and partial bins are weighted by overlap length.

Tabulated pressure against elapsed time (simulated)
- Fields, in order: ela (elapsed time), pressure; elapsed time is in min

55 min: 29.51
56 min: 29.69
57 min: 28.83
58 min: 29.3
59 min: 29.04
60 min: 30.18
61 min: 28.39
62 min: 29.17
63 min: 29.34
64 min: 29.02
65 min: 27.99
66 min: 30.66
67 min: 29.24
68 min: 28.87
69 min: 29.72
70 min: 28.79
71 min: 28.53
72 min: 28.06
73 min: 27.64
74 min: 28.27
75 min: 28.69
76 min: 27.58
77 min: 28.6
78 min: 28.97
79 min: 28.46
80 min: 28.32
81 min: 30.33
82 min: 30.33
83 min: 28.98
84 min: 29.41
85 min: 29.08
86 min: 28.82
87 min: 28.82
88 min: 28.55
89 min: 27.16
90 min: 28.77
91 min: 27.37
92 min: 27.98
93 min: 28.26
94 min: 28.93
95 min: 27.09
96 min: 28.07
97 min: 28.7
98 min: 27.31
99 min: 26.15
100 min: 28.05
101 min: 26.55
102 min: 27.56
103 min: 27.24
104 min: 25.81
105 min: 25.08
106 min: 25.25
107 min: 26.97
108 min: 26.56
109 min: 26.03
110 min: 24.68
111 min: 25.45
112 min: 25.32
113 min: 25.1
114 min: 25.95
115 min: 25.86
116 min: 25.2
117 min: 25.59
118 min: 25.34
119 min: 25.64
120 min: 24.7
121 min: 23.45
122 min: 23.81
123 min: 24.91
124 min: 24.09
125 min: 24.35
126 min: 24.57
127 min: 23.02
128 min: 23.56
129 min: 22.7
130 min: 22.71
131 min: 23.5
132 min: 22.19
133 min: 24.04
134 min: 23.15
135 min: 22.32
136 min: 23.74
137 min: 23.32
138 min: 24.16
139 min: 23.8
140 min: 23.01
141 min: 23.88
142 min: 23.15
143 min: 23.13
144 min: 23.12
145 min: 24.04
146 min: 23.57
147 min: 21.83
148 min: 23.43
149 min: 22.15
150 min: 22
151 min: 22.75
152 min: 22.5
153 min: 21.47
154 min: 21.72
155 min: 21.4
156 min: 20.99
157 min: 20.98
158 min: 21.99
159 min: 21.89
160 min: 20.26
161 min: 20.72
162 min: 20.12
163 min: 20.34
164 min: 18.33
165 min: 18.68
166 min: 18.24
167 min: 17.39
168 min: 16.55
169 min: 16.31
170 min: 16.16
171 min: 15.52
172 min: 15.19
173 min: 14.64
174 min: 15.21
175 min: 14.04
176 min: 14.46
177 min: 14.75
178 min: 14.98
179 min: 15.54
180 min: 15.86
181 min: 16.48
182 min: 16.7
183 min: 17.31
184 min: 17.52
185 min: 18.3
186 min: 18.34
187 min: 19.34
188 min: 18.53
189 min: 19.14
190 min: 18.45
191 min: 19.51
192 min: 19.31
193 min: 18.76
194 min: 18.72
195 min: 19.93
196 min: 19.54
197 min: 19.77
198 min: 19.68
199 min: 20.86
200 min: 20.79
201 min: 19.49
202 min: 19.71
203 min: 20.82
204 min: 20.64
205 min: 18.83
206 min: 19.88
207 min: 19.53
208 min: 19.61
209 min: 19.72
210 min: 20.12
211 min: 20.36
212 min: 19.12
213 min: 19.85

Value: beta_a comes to 17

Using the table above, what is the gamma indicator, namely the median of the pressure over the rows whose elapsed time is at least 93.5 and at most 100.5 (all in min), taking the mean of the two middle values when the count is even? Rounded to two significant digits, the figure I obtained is 28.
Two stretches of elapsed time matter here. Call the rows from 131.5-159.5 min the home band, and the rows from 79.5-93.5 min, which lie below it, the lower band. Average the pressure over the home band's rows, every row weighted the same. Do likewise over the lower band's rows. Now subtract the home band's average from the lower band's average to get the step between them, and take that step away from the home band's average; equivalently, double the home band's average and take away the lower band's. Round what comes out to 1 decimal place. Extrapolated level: 16.7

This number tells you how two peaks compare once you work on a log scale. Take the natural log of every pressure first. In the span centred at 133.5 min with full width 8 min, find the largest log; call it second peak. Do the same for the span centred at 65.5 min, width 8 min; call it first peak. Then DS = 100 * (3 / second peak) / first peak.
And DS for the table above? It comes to 27.6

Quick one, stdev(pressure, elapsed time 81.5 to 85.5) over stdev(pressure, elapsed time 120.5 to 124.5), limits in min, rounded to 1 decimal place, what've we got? 1.0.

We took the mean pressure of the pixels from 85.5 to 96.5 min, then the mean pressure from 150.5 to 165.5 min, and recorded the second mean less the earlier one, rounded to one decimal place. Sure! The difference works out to -7.2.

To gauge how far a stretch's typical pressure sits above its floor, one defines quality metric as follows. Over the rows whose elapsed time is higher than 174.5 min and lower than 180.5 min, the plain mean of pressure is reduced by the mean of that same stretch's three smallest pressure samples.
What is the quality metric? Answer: 0.52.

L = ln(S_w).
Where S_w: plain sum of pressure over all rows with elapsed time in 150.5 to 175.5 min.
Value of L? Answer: 6.2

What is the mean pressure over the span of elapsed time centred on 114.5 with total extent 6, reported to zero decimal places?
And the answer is 26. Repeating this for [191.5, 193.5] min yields 19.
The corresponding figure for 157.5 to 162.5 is 21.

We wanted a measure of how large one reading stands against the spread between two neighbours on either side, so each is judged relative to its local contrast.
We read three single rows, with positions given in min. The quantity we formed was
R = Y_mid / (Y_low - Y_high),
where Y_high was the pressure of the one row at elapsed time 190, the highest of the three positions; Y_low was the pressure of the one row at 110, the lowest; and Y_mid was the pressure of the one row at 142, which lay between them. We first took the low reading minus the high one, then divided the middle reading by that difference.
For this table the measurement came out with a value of 3.7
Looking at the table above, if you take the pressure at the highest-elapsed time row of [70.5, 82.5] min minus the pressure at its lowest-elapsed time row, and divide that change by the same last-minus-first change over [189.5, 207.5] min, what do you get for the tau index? 1.7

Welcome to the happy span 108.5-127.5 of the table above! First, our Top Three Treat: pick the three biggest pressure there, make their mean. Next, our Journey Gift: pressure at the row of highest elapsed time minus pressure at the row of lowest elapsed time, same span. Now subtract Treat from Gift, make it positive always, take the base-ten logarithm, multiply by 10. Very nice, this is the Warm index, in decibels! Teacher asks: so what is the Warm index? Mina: 14.6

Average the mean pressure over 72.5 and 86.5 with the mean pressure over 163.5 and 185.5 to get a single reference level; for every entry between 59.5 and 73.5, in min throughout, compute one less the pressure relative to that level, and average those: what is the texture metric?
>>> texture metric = -0.28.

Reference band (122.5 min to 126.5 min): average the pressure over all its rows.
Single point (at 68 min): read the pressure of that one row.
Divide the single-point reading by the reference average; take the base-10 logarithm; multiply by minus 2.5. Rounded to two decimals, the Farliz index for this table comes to -0.18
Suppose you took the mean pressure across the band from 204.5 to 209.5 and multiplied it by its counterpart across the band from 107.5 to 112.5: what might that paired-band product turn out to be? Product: 500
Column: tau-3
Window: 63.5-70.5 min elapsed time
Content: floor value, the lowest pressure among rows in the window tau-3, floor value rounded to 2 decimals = 27.99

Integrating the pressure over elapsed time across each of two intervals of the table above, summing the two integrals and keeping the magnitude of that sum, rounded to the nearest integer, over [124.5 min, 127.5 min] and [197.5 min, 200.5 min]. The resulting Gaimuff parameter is 133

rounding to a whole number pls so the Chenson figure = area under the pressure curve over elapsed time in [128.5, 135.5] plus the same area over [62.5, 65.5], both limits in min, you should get 247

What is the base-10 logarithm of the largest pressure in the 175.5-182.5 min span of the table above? 1.22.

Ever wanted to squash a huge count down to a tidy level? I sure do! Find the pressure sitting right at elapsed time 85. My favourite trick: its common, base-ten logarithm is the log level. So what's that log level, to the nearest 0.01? 1.46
